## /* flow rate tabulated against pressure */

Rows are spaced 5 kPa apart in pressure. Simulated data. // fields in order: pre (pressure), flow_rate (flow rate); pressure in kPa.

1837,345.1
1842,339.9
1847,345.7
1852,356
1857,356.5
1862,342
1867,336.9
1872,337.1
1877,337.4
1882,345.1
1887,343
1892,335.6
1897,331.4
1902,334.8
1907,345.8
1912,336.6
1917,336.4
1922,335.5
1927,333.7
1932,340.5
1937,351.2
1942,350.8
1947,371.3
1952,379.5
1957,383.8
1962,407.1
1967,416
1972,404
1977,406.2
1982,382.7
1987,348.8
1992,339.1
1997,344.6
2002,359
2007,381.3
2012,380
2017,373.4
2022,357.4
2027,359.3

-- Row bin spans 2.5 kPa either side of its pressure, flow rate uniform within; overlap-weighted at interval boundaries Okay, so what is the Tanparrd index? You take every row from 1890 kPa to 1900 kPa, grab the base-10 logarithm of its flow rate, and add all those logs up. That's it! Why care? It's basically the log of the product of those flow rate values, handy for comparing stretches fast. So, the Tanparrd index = 5.05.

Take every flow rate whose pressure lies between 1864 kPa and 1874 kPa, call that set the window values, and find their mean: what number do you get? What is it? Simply 337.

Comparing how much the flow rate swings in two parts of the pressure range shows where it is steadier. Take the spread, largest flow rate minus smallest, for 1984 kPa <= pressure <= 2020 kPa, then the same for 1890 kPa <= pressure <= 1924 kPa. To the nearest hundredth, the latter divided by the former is 0.34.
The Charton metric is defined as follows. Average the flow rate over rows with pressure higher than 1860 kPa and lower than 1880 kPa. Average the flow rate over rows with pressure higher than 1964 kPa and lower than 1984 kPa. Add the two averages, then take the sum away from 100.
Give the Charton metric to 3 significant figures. -641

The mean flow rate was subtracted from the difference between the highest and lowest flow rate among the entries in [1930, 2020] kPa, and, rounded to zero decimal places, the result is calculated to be -296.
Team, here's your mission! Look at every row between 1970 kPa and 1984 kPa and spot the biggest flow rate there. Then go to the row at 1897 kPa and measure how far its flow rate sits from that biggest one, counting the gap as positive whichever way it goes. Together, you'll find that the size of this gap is 75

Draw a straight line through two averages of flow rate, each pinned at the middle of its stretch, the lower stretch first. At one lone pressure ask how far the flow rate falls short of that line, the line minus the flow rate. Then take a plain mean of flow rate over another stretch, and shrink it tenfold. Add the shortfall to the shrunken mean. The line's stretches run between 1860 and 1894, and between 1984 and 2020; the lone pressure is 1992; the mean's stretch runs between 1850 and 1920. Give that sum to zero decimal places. 54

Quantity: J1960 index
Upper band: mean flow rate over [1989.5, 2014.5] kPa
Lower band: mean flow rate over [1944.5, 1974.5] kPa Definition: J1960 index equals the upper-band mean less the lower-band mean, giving -33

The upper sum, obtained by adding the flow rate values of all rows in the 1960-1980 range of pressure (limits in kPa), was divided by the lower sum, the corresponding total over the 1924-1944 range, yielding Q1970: 1.19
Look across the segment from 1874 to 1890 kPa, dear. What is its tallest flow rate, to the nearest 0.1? 345.1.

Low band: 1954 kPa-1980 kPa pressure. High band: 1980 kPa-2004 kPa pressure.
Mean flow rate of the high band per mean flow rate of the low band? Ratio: 0.88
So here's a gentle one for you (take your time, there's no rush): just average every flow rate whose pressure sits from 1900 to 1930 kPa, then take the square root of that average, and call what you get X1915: 18.4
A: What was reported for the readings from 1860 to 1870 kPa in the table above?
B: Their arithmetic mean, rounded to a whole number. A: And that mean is 339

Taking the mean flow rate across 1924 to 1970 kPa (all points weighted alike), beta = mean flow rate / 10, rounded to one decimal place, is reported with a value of 37.0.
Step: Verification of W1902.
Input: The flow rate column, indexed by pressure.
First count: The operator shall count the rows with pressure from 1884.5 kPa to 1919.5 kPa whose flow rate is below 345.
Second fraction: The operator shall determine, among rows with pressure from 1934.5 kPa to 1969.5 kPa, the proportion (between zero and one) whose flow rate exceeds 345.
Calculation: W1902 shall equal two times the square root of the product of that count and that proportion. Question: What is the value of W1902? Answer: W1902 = 4.90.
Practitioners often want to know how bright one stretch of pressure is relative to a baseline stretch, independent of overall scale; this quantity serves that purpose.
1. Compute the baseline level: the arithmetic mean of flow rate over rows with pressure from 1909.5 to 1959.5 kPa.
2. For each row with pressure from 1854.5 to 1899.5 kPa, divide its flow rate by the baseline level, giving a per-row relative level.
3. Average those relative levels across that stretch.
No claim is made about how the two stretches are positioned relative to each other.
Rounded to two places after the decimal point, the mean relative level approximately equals 0.97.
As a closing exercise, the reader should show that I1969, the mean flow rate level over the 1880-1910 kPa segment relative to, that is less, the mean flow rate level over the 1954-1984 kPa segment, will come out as -61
